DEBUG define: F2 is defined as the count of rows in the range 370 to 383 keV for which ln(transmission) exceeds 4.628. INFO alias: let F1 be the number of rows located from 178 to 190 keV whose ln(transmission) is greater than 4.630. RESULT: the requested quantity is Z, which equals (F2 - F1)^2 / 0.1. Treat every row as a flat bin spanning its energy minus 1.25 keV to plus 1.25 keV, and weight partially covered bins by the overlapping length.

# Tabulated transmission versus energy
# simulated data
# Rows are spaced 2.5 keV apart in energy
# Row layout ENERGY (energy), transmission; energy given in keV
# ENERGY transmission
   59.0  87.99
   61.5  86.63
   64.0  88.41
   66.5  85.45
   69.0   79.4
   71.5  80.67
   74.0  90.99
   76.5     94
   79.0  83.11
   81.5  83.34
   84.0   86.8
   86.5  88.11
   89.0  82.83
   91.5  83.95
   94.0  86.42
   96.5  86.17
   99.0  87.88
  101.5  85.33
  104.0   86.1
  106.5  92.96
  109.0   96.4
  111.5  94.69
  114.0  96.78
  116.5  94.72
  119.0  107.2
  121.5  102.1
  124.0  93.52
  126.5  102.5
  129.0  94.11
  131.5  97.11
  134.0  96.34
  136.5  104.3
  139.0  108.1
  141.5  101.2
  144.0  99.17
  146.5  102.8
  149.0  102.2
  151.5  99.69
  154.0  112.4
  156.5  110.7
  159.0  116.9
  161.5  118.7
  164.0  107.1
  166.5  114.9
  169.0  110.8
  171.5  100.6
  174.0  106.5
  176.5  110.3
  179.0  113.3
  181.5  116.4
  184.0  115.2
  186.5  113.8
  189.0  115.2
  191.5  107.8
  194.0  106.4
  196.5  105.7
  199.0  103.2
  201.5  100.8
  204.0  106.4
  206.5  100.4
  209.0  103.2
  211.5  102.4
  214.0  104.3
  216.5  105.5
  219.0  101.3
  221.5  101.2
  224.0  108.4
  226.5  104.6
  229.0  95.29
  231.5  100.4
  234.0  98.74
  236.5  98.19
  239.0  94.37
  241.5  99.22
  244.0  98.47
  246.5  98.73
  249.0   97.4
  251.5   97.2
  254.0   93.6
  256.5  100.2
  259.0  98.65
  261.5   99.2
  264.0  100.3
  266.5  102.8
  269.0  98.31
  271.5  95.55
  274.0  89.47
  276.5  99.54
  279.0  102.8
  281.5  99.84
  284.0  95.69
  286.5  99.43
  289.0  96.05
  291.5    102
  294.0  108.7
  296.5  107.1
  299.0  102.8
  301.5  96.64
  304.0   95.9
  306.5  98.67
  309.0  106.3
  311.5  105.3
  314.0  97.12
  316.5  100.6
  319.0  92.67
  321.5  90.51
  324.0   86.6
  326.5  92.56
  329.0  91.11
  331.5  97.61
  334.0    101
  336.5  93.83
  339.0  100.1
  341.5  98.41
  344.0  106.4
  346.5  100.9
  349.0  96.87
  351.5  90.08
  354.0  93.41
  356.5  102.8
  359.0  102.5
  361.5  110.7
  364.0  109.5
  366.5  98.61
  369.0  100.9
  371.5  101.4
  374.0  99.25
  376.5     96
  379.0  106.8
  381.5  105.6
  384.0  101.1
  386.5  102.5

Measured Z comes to 90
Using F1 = 5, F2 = 2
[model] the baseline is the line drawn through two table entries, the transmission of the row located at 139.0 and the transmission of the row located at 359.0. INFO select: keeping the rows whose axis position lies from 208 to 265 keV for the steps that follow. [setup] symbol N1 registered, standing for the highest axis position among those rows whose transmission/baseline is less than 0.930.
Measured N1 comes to 254.0 keV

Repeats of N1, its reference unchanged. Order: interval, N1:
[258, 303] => 301.5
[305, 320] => 319.0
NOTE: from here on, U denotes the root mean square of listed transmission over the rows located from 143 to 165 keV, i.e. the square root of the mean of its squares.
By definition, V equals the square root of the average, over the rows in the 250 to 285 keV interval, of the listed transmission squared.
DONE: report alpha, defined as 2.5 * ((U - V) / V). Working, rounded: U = 108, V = 98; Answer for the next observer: 0.25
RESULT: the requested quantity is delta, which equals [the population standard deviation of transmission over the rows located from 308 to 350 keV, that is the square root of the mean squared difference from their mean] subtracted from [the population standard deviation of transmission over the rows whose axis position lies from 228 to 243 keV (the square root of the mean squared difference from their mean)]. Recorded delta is -3.4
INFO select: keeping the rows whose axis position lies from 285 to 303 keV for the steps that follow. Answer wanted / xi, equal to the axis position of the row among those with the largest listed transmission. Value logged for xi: 294.0 keV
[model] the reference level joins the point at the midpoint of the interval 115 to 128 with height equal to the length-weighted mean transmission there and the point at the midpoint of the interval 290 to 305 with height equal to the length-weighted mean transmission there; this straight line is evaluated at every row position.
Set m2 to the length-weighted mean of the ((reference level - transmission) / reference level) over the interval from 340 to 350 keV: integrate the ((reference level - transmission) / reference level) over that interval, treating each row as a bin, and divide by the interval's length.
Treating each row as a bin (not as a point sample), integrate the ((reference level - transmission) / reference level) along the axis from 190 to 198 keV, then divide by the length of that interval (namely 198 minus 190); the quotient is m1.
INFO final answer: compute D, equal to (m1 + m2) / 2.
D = -0.019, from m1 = -0.059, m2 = 0.020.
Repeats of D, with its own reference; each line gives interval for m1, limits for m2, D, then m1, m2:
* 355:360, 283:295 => 0.013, 0.008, 0.017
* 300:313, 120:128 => 0.011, 0.017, 0.004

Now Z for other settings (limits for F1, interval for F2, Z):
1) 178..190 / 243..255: 250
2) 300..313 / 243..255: 40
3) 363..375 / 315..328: 10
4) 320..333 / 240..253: 0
